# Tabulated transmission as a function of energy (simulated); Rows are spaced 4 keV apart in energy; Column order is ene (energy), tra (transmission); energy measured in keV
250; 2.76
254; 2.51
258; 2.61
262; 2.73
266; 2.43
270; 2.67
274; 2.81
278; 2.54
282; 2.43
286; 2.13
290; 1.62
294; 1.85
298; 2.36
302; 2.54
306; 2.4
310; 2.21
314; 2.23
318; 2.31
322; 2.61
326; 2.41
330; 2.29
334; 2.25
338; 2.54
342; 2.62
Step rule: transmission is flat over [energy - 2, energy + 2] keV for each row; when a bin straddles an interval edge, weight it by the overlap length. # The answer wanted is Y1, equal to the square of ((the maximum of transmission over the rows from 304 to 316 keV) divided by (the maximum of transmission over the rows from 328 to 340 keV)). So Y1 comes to 0.89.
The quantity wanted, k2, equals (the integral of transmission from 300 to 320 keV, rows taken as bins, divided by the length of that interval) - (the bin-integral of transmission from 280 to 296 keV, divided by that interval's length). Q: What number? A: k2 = 0.33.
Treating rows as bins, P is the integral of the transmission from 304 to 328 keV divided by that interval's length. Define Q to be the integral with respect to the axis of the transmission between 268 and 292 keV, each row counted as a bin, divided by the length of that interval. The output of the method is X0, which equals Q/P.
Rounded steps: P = 2.36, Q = 2.37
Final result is 1.00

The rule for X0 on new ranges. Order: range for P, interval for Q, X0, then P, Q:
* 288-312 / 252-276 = 1.21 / 2.16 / 2.63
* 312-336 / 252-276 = 1.12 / 2.35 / 2.63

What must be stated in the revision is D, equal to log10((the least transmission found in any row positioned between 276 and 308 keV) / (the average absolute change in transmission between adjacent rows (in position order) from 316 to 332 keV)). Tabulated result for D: 0.89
